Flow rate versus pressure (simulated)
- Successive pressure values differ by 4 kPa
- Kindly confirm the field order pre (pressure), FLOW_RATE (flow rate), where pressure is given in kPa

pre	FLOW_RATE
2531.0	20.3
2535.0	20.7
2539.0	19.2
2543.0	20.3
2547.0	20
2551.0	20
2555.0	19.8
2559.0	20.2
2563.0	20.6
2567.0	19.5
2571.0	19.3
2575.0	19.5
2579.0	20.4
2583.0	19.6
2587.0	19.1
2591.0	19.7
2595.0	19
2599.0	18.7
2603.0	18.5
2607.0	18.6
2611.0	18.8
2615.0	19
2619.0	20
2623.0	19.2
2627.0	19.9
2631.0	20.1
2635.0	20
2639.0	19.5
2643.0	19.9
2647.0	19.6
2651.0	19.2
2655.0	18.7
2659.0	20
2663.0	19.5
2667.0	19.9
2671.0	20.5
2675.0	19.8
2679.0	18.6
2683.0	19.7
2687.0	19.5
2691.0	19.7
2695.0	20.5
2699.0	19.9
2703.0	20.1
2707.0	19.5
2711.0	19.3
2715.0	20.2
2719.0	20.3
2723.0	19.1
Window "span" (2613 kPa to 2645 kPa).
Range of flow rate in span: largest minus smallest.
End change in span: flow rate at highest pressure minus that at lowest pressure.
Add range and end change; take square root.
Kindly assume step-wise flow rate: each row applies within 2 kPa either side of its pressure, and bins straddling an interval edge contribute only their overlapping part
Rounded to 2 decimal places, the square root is 1.41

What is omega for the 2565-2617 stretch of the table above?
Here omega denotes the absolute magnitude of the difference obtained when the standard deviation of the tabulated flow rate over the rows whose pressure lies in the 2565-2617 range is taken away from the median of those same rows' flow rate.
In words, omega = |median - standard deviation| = 18.6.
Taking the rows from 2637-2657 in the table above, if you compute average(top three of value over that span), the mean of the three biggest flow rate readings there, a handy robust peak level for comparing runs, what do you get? 19.7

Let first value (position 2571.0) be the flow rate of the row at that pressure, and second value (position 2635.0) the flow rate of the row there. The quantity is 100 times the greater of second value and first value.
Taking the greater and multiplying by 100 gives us 2000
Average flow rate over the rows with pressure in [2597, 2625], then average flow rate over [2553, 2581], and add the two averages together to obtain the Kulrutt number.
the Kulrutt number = 38.9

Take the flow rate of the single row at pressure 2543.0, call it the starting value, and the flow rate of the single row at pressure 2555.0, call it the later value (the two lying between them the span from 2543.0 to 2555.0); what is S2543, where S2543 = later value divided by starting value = 0.98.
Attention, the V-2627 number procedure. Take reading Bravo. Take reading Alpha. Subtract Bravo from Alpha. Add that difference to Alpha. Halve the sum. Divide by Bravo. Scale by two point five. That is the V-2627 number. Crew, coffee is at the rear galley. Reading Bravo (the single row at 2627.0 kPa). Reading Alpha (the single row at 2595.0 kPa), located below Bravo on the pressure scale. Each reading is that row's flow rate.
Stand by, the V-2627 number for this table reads 1.14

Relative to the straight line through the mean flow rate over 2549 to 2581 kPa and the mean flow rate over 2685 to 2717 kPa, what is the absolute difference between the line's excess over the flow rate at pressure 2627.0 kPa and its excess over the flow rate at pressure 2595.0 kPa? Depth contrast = 0.92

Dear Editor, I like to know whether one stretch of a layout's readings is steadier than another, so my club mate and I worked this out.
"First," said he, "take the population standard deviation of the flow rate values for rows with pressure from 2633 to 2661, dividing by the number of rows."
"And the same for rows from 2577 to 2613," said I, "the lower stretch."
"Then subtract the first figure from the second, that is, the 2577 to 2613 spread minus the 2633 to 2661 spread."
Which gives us 0.1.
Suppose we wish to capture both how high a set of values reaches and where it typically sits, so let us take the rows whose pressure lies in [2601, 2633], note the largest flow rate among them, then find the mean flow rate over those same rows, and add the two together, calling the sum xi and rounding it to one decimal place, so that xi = 39.4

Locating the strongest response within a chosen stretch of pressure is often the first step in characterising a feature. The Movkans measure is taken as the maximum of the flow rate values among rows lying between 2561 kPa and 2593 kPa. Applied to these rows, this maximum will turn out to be 20.6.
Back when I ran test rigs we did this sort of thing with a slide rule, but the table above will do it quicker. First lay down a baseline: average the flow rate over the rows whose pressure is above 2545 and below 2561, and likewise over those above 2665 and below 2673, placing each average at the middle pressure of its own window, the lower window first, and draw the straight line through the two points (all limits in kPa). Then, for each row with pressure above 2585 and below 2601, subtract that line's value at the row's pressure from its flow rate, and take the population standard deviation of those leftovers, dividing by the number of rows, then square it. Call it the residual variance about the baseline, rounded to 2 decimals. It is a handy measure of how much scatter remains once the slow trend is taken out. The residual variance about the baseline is 0.14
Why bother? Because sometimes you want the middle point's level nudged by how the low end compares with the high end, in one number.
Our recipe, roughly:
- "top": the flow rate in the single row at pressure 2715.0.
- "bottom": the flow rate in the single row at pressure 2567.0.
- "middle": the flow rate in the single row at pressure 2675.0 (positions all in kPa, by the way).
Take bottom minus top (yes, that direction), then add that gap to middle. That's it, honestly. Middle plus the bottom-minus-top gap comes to 19.1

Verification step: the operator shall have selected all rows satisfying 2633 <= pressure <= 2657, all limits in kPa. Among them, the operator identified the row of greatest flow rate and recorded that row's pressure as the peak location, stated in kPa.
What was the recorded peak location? 2635.0 kPa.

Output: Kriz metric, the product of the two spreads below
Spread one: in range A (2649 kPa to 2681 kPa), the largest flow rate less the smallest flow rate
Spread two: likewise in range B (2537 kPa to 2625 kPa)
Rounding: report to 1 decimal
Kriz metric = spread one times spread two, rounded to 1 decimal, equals 4.0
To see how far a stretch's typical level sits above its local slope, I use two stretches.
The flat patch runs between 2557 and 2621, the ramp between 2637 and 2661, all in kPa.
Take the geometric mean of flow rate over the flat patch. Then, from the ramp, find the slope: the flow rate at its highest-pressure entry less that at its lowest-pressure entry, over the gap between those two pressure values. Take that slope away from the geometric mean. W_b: 19.4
